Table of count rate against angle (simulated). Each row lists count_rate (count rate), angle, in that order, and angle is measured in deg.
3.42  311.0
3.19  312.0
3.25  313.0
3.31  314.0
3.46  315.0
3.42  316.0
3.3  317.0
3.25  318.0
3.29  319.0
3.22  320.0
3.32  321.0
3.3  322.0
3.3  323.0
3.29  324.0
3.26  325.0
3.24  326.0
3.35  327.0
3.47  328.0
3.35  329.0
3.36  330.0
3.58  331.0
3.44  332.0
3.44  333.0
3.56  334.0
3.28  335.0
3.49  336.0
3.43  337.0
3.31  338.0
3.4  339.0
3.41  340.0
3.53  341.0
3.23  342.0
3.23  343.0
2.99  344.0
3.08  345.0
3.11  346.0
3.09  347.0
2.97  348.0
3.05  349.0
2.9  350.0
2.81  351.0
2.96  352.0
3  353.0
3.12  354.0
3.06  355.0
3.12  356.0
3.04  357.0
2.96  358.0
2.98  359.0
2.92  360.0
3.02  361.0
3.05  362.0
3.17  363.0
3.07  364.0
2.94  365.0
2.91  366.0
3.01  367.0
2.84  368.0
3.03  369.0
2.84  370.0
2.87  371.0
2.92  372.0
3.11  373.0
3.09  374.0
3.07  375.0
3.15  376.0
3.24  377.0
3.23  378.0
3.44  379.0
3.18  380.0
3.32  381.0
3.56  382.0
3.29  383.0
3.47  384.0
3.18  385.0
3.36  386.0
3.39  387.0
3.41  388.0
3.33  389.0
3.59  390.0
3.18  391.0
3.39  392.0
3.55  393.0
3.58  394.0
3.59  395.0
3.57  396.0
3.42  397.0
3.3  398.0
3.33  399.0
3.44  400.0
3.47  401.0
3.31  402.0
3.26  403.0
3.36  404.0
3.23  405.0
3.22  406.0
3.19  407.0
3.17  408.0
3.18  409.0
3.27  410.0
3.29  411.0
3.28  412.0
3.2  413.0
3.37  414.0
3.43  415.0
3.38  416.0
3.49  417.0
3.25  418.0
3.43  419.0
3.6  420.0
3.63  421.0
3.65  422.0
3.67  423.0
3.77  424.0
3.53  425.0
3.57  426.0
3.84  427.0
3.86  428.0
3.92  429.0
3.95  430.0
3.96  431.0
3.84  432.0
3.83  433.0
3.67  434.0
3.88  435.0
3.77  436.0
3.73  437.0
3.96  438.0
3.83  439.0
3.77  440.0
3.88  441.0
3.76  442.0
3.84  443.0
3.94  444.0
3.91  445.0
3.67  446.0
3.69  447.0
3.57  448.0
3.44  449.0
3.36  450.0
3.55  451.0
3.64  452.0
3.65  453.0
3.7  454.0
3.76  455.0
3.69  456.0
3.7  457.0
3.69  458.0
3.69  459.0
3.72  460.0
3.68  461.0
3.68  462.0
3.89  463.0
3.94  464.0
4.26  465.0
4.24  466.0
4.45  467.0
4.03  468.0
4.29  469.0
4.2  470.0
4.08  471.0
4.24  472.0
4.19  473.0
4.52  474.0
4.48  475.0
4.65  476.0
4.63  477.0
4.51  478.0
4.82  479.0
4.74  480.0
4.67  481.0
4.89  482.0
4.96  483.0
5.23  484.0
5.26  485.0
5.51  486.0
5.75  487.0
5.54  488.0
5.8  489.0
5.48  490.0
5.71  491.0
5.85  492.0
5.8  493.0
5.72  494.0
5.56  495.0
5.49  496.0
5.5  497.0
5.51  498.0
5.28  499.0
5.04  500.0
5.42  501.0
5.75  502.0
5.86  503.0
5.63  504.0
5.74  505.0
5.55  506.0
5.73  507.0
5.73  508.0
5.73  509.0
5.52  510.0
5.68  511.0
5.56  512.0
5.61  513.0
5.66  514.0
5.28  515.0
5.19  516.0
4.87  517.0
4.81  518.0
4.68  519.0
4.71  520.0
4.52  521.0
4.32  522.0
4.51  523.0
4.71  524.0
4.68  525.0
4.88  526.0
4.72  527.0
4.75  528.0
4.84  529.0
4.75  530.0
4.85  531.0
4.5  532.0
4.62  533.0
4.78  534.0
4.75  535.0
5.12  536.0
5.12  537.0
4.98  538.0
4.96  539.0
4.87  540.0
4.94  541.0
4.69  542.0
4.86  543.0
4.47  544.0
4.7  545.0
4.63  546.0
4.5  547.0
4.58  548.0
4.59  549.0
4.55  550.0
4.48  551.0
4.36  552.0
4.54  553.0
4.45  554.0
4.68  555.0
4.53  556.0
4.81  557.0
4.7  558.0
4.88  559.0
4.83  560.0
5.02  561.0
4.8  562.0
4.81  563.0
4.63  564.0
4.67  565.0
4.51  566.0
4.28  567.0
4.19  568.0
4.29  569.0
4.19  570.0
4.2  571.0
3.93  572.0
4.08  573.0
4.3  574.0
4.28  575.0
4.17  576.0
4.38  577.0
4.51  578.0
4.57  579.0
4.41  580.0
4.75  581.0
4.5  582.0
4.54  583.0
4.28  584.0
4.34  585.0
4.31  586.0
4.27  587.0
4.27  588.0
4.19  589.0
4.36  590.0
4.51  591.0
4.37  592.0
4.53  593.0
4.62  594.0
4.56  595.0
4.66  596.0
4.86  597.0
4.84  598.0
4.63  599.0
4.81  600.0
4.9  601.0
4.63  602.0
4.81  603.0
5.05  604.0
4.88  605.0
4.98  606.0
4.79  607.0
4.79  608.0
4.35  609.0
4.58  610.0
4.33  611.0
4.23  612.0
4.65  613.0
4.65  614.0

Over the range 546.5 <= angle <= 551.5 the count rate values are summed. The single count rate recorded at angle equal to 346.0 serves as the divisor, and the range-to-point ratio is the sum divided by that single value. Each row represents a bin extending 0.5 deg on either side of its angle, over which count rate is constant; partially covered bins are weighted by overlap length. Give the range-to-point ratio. 7.3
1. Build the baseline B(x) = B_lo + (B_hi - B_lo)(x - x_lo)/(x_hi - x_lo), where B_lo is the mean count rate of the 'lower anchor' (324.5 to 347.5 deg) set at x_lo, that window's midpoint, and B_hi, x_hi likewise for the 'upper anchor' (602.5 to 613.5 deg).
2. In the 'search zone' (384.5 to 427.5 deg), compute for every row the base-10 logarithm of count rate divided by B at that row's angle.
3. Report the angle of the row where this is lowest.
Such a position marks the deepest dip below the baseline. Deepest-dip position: 408.0 deg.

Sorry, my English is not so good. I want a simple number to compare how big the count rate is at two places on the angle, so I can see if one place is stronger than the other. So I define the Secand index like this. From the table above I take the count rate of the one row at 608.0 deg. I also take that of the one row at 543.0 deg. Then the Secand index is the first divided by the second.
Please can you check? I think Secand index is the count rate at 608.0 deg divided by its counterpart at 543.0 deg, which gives 0.99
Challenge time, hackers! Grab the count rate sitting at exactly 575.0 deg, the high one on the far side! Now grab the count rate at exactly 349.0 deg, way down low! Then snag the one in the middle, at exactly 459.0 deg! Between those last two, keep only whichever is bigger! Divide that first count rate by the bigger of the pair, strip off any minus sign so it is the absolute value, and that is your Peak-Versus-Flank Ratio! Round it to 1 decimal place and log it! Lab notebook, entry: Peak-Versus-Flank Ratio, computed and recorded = 1.2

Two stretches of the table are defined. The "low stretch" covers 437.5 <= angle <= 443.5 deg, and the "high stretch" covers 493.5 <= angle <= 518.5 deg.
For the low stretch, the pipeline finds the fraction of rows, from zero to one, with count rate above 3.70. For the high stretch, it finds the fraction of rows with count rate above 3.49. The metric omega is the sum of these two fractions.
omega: 2.00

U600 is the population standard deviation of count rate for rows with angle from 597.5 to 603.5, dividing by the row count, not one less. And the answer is 0.10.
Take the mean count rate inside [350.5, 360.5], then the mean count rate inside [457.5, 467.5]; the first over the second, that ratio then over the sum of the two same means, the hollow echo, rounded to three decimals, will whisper 0.110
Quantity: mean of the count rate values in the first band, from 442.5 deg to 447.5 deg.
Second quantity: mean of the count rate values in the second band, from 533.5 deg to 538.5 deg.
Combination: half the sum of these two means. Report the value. 4.38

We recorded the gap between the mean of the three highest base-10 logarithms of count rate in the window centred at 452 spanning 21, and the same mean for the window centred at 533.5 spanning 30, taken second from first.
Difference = -0.11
